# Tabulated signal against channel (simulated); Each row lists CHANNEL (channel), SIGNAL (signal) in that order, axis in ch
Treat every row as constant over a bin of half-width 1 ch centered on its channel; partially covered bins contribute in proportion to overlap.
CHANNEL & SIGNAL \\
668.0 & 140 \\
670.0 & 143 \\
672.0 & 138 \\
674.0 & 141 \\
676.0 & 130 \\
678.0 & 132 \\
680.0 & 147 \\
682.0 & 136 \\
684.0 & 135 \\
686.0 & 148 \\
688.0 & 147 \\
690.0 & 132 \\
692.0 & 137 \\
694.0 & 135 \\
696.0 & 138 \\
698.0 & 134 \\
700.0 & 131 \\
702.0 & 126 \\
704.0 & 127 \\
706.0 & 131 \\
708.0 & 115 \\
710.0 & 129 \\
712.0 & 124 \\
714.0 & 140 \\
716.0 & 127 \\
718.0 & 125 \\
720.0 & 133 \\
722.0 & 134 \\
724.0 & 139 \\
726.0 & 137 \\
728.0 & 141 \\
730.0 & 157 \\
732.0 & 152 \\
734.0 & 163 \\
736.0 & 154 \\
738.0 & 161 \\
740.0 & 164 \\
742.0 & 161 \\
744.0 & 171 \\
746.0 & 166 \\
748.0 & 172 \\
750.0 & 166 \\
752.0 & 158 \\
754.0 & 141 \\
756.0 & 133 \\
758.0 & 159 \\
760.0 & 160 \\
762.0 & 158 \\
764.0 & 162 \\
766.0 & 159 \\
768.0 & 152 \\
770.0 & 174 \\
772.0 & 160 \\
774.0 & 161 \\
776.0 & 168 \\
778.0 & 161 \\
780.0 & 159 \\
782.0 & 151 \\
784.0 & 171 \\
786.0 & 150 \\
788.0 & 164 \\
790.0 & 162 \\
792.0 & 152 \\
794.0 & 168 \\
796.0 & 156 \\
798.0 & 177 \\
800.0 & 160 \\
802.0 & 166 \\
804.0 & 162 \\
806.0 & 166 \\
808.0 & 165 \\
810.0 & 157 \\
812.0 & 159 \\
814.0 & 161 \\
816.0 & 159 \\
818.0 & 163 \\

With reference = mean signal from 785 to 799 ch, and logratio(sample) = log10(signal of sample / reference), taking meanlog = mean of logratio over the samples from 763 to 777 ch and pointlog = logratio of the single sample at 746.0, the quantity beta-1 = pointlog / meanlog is 5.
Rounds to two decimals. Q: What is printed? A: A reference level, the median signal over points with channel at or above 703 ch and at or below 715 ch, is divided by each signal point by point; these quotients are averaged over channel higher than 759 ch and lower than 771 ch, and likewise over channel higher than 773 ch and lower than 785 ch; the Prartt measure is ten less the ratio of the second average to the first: 9.01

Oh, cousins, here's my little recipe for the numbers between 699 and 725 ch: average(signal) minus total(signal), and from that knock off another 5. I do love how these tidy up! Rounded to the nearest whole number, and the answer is -1557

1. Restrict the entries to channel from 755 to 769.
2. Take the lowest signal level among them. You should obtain 133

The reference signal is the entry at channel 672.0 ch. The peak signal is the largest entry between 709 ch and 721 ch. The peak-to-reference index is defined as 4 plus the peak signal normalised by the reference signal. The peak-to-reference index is 5.01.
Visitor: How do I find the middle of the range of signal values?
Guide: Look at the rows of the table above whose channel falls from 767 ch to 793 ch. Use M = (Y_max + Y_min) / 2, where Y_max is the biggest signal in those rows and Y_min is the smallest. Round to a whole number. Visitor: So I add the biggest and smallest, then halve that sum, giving 162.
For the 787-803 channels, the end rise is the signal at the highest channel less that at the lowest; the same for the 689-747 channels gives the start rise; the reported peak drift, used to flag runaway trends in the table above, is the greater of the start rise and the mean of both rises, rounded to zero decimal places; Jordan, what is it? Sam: 34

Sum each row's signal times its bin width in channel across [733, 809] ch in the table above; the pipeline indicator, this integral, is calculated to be 12226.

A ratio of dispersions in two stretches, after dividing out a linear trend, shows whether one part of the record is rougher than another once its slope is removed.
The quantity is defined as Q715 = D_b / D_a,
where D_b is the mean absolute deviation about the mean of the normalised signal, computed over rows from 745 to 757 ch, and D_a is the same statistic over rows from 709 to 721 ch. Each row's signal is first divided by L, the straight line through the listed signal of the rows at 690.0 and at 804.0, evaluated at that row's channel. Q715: 2.83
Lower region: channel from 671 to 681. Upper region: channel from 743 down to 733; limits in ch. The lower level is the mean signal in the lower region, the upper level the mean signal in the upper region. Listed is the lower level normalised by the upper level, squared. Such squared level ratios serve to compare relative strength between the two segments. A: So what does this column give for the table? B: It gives 0.73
